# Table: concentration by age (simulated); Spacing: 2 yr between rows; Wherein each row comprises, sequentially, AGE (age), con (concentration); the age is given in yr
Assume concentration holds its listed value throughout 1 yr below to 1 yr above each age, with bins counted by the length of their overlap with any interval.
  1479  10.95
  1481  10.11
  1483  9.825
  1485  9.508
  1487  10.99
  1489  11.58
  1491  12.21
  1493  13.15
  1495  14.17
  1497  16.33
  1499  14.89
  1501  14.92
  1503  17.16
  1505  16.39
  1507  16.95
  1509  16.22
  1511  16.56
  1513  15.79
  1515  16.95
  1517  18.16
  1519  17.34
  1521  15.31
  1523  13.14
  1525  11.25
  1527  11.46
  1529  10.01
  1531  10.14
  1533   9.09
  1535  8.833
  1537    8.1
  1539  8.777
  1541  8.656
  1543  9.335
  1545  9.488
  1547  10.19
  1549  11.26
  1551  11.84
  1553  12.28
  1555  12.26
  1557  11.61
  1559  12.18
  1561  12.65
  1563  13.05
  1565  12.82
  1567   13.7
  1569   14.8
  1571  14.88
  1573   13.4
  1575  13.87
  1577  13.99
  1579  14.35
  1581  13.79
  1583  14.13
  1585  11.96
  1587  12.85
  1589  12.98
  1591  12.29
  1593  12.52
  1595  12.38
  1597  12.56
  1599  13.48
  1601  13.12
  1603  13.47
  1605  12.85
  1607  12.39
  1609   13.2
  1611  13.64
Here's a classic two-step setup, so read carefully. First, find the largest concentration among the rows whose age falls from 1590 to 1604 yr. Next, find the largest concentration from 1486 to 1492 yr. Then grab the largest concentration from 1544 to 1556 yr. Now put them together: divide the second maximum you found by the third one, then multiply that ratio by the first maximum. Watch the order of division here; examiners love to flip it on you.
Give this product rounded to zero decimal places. 13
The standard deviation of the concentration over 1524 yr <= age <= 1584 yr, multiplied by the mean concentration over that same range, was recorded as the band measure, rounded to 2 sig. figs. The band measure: 24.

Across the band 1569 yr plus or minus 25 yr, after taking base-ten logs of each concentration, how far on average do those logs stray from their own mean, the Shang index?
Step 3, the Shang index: 0.035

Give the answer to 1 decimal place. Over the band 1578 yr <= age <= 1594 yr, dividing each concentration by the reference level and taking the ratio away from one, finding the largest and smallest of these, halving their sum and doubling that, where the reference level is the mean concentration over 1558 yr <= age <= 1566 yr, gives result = -0.1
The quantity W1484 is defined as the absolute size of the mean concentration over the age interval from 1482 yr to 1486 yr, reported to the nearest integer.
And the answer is 10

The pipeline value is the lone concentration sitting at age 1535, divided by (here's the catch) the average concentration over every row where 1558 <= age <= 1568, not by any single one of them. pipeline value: 0.7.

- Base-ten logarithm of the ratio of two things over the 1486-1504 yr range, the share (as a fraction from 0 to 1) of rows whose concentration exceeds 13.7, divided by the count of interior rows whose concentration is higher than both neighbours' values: -0.26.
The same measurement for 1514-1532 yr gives -0.65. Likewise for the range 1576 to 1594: -0.83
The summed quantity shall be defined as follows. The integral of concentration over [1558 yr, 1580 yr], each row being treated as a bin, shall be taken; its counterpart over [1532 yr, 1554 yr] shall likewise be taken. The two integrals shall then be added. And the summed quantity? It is 515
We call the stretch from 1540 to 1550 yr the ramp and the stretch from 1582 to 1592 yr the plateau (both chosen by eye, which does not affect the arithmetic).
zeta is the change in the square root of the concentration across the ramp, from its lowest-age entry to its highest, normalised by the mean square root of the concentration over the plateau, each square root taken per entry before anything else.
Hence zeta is 0.12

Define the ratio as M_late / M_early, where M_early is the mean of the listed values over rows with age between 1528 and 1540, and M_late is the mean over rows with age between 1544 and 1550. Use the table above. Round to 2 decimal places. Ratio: 1.13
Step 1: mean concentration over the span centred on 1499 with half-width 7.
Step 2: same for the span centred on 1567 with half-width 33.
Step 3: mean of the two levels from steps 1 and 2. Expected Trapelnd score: 13.7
